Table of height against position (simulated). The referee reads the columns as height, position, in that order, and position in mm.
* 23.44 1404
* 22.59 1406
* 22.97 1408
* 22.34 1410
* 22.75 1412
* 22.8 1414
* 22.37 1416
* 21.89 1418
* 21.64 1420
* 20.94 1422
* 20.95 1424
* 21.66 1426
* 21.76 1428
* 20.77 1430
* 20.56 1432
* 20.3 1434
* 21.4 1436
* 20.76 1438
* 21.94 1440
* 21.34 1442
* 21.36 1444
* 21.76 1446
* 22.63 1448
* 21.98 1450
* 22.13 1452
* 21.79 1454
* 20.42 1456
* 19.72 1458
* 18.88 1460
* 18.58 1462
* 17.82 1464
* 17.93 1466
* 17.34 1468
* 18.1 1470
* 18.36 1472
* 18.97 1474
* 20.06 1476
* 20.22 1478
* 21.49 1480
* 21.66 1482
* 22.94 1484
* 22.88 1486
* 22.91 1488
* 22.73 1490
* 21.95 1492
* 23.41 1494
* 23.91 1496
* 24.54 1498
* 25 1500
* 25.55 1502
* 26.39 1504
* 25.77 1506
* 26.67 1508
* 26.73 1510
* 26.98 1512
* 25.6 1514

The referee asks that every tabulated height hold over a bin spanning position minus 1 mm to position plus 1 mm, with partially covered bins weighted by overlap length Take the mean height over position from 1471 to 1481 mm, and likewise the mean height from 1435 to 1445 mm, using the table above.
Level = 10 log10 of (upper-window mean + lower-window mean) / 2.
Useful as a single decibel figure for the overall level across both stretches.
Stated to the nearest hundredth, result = 13.14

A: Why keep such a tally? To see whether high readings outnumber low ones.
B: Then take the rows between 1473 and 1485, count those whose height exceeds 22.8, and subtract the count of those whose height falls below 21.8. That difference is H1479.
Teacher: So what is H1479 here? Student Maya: -4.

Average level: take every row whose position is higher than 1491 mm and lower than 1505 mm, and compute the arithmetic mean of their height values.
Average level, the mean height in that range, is 24.4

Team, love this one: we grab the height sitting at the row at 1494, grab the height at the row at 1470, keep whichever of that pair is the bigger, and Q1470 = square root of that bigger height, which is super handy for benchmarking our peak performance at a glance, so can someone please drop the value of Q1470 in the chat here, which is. 4.84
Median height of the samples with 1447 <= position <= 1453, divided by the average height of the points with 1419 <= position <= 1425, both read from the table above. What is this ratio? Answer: 1.05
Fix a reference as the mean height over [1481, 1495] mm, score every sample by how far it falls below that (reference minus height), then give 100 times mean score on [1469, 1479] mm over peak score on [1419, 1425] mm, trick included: 206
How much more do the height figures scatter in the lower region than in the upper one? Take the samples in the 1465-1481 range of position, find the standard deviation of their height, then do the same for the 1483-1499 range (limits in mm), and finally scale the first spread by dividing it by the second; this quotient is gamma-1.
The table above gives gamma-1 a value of 1.78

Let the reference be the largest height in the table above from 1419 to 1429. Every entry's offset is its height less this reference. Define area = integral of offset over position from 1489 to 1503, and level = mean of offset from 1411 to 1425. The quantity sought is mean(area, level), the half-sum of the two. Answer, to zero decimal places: 15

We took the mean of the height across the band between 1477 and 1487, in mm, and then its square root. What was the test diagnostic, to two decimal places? 4.67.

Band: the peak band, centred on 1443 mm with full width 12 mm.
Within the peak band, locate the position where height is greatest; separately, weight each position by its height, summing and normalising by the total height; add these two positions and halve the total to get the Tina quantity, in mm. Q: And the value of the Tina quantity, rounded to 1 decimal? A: 1445.5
